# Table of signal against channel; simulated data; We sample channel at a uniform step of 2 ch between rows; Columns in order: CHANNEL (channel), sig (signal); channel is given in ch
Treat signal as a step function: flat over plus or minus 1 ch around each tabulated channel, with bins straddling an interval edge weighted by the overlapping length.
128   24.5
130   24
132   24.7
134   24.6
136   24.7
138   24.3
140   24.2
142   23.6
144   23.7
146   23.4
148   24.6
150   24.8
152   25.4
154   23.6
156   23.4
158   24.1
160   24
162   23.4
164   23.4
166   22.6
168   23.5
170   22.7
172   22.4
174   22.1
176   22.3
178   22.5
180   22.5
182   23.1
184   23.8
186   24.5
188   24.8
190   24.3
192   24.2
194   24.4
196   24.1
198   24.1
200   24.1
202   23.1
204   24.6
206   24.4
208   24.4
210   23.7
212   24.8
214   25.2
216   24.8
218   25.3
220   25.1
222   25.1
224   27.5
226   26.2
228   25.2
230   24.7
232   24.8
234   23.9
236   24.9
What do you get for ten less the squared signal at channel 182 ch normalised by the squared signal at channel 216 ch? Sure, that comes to 9.13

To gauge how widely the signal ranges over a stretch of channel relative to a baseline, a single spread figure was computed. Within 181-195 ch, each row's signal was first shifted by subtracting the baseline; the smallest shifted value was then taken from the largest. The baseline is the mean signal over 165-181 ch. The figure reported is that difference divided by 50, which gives 0.034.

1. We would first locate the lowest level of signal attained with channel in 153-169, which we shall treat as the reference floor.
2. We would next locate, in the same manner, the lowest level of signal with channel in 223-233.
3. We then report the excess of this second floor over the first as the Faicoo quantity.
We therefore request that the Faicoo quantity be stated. 2.1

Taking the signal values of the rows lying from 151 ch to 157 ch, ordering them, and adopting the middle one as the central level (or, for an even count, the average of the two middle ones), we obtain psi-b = 23.6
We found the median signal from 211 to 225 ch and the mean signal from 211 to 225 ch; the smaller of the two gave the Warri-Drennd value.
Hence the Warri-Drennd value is 25.1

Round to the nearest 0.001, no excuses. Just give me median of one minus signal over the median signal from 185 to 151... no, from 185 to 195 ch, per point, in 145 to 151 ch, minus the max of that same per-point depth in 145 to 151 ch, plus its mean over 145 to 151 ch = -0.044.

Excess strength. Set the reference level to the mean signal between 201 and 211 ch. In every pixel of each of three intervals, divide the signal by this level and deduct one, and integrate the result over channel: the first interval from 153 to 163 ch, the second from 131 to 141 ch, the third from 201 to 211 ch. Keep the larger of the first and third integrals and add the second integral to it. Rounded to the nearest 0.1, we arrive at 0.2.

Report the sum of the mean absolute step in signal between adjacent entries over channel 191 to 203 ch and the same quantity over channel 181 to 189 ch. 0.87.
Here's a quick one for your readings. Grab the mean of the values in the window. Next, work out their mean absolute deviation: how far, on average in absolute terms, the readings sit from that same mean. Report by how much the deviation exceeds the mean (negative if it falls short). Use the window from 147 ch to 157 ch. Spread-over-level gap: -23.7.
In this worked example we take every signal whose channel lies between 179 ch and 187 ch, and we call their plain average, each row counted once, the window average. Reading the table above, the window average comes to 23.5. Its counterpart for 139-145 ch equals 23.8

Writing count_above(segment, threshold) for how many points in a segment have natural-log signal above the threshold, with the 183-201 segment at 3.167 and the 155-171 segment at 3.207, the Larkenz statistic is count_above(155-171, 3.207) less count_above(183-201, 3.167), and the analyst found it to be -9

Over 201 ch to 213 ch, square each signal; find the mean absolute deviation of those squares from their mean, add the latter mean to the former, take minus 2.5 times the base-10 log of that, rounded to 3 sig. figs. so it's -6.96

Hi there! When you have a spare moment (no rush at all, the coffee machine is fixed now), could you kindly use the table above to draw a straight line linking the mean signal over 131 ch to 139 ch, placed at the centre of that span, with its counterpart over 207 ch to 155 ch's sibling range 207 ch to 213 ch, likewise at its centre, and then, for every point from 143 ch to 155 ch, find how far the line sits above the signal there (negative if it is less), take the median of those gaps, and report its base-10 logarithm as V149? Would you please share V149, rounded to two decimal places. -0.41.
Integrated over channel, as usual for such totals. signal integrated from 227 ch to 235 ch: 197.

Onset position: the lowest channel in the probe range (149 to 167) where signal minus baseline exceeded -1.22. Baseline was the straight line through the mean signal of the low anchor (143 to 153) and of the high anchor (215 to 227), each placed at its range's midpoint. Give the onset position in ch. 150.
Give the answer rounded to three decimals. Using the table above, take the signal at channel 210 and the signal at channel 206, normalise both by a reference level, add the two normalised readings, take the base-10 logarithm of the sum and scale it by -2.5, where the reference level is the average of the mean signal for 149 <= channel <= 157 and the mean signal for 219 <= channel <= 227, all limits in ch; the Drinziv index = -0.705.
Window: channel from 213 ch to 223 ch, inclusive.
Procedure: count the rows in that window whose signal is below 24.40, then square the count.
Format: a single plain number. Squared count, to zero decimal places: 0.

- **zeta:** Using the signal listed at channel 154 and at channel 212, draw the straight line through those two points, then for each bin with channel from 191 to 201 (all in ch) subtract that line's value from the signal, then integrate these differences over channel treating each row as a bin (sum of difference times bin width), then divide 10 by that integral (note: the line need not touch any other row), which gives -3.5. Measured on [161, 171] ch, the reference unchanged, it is -1.4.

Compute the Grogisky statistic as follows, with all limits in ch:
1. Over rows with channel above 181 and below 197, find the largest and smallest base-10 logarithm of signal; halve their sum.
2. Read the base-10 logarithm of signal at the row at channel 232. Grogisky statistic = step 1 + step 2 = 2.773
